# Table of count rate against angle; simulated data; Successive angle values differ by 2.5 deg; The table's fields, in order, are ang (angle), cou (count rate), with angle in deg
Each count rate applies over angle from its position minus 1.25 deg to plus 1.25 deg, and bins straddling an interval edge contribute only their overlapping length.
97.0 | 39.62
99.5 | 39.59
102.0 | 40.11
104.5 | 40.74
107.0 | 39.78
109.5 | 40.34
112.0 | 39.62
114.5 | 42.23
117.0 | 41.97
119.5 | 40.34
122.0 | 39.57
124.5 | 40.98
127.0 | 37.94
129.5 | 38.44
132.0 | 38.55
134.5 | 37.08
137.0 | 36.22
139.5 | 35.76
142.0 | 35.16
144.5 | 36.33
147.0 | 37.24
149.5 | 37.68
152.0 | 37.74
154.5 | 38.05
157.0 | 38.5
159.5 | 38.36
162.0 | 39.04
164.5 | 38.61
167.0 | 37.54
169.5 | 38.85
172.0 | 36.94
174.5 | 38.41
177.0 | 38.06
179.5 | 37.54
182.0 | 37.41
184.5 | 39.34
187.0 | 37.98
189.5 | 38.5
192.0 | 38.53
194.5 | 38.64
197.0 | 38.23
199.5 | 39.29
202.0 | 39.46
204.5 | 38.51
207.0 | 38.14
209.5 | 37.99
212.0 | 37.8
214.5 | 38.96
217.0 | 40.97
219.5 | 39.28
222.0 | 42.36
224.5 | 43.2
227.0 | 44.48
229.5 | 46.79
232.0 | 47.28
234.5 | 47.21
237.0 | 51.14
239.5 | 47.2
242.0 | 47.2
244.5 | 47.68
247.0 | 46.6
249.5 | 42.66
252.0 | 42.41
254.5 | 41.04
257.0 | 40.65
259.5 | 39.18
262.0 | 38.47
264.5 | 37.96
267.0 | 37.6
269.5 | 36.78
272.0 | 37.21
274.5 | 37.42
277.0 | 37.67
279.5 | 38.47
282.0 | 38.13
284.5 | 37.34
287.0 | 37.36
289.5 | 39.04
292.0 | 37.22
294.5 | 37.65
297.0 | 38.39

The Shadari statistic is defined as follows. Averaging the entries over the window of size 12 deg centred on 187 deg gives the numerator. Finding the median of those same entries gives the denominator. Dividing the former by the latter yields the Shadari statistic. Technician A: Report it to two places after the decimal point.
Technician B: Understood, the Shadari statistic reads 1.00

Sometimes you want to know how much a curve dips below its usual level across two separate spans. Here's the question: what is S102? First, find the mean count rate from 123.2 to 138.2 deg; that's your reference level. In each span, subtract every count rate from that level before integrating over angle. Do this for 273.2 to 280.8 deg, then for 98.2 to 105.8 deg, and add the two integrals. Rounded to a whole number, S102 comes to -12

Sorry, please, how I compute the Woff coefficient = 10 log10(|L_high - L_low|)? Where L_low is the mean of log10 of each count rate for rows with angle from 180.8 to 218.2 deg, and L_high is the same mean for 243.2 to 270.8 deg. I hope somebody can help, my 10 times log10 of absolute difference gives -16.1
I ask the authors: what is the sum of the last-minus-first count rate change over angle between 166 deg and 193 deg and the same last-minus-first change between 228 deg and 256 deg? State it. -5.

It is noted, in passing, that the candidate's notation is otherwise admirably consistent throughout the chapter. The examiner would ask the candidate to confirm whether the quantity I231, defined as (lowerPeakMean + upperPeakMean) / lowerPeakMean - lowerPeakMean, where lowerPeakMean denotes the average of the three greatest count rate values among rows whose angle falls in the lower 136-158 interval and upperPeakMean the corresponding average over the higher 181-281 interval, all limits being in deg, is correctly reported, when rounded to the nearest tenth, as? -35.8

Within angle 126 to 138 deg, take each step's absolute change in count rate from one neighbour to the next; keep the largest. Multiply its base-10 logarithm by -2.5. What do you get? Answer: -0.4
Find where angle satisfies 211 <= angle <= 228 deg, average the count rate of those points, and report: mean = 41.0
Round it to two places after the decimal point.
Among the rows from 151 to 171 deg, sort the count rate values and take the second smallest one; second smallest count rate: 37.74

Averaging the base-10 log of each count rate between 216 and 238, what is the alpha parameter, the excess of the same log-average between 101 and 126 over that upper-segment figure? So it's -0.041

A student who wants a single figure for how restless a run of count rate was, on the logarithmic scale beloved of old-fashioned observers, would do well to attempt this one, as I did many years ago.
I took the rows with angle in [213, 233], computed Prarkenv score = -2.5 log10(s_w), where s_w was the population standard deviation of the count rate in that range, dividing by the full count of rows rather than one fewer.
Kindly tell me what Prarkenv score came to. -1.2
